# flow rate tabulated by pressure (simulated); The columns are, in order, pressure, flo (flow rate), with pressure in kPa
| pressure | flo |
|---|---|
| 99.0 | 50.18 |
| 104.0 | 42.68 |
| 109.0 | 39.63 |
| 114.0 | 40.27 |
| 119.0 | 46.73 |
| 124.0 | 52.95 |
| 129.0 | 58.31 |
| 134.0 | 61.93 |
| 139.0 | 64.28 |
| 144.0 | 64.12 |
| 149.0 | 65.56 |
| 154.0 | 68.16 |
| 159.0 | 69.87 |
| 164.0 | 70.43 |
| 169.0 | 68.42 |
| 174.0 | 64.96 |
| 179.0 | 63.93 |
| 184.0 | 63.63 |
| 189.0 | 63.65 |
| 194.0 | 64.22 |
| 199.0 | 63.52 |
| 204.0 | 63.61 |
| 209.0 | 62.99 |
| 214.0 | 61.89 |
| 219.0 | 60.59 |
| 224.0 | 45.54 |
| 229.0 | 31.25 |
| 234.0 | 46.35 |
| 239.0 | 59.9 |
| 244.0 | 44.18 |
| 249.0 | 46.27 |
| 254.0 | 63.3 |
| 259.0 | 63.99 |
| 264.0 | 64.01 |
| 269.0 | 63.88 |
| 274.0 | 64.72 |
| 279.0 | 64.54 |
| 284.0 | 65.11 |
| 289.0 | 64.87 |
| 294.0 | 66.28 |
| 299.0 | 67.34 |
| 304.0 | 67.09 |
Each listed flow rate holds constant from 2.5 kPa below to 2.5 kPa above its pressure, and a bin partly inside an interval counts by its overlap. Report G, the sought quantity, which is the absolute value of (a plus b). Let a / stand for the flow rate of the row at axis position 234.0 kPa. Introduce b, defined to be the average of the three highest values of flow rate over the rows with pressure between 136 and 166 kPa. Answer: 115.8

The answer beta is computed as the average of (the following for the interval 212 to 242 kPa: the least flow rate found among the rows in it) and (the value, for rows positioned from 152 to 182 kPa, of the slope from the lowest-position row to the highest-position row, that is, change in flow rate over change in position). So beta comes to 15.5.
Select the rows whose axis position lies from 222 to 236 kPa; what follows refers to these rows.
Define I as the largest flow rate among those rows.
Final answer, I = 46.35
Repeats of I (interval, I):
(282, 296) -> 66.28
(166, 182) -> 68.42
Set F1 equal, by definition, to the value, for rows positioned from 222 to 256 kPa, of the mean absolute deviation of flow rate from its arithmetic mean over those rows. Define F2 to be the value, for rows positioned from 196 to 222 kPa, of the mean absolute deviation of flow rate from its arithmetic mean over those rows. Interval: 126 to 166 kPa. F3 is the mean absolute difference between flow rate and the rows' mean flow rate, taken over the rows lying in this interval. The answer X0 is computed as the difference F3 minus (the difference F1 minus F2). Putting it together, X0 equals -3.5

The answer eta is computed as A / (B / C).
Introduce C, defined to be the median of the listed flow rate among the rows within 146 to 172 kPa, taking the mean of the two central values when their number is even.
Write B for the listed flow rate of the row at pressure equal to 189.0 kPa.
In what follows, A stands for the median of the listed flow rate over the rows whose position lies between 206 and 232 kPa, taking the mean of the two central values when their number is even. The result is 65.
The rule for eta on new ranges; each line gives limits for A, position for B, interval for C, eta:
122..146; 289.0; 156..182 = 65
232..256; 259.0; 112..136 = 38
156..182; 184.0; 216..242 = 50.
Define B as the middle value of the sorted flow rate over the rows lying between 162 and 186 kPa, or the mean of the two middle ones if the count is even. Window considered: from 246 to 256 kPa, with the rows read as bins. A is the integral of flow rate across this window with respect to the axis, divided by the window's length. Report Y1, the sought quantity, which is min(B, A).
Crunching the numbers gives 53.8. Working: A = 53.8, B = 65.0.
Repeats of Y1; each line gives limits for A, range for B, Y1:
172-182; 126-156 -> 64.2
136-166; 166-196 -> 64.1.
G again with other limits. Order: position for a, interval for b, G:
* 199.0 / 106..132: 116.2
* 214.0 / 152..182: 131.5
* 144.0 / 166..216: 130.0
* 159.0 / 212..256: 131.8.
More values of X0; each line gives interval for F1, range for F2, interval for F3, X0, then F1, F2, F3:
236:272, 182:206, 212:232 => 4.4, 7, 0.2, 11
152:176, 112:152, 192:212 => 6.5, 1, 7.6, 0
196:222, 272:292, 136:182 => 1.5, 1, 0.2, 2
